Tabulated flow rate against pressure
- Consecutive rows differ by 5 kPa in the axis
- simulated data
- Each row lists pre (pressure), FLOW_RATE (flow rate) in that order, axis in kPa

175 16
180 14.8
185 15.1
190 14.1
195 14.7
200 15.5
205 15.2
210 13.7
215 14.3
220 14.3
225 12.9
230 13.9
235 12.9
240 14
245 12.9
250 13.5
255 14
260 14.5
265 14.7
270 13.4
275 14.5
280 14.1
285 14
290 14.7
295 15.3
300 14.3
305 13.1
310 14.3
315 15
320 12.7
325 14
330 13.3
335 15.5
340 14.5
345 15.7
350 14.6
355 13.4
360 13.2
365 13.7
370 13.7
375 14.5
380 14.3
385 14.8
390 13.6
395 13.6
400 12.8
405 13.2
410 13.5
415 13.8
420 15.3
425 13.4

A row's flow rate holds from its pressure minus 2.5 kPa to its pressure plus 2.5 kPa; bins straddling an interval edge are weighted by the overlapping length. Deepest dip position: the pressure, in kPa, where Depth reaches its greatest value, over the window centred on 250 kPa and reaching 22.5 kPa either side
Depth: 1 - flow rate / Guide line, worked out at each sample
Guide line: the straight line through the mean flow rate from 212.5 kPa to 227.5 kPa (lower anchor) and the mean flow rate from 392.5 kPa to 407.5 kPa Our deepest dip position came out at 235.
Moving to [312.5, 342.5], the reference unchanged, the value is 320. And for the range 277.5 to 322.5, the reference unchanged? 320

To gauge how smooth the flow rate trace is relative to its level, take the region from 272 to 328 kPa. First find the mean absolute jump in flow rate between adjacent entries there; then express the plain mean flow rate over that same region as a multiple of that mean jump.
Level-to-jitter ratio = 14.9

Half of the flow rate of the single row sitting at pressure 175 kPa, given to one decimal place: 8.0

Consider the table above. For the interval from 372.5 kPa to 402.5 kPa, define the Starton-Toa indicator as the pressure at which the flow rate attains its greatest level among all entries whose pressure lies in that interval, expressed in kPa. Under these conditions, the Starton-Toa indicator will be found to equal 385 kPa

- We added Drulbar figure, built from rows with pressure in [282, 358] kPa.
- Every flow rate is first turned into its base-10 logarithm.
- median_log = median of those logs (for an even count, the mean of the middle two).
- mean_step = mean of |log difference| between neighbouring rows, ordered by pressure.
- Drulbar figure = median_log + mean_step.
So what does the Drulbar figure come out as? 1.19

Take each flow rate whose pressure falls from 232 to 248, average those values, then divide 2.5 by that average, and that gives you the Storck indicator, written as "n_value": 0.188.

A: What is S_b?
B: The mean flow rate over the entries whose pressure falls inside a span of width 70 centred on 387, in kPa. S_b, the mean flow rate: 13.81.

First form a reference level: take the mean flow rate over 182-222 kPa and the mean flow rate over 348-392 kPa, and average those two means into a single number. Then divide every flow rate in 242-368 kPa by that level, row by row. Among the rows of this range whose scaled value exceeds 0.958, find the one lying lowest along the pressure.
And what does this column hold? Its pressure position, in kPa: 255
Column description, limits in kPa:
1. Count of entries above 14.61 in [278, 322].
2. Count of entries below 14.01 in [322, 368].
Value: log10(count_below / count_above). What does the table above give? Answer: 0.2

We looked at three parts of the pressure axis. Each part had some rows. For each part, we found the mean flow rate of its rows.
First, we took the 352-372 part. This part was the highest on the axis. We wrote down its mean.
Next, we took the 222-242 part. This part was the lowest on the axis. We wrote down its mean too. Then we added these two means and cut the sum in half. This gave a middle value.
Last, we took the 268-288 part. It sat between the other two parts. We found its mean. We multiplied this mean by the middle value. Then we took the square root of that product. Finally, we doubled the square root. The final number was 27.5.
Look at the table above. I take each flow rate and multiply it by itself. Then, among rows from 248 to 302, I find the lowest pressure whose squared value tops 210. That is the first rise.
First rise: 260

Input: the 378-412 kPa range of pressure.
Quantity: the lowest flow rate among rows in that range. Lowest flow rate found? 12.8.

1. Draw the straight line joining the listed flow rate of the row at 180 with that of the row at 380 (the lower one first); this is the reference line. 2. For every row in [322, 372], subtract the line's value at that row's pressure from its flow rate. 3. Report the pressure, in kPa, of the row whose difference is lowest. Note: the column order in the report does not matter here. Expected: 360 kPa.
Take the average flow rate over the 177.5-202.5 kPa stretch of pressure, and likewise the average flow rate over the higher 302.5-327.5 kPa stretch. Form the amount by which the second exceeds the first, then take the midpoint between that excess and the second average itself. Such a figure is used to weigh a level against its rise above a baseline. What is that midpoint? 6.4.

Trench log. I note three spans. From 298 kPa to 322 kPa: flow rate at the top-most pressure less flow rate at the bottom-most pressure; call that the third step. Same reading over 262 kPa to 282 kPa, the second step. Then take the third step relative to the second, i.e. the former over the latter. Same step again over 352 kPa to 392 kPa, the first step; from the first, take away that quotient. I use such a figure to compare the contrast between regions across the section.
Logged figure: -2.5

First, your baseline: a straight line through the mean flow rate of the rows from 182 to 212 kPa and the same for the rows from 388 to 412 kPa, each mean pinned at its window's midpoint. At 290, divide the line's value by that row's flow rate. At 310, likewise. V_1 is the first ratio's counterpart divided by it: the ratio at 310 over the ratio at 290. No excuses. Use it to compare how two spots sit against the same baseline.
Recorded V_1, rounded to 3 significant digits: 1.02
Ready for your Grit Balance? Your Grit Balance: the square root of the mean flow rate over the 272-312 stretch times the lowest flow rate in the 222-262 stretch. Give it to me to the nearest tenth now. 13.6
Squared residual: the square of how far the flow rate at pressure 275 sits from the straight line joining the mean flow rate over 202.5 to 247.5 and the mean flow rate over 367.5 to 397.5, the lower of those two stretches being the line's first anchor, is 0.38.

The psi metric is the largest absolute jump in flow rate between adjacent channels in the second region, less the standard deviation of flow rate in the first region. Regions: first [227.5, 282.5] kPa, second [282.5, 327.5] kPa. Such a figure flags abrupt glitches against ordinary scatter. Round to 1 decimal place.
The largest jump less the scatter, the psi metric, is 1.7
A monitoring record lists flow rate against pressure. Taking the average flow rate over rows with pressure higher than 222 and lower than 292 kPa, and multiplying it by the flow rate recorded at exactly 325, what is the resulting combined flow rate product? 194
